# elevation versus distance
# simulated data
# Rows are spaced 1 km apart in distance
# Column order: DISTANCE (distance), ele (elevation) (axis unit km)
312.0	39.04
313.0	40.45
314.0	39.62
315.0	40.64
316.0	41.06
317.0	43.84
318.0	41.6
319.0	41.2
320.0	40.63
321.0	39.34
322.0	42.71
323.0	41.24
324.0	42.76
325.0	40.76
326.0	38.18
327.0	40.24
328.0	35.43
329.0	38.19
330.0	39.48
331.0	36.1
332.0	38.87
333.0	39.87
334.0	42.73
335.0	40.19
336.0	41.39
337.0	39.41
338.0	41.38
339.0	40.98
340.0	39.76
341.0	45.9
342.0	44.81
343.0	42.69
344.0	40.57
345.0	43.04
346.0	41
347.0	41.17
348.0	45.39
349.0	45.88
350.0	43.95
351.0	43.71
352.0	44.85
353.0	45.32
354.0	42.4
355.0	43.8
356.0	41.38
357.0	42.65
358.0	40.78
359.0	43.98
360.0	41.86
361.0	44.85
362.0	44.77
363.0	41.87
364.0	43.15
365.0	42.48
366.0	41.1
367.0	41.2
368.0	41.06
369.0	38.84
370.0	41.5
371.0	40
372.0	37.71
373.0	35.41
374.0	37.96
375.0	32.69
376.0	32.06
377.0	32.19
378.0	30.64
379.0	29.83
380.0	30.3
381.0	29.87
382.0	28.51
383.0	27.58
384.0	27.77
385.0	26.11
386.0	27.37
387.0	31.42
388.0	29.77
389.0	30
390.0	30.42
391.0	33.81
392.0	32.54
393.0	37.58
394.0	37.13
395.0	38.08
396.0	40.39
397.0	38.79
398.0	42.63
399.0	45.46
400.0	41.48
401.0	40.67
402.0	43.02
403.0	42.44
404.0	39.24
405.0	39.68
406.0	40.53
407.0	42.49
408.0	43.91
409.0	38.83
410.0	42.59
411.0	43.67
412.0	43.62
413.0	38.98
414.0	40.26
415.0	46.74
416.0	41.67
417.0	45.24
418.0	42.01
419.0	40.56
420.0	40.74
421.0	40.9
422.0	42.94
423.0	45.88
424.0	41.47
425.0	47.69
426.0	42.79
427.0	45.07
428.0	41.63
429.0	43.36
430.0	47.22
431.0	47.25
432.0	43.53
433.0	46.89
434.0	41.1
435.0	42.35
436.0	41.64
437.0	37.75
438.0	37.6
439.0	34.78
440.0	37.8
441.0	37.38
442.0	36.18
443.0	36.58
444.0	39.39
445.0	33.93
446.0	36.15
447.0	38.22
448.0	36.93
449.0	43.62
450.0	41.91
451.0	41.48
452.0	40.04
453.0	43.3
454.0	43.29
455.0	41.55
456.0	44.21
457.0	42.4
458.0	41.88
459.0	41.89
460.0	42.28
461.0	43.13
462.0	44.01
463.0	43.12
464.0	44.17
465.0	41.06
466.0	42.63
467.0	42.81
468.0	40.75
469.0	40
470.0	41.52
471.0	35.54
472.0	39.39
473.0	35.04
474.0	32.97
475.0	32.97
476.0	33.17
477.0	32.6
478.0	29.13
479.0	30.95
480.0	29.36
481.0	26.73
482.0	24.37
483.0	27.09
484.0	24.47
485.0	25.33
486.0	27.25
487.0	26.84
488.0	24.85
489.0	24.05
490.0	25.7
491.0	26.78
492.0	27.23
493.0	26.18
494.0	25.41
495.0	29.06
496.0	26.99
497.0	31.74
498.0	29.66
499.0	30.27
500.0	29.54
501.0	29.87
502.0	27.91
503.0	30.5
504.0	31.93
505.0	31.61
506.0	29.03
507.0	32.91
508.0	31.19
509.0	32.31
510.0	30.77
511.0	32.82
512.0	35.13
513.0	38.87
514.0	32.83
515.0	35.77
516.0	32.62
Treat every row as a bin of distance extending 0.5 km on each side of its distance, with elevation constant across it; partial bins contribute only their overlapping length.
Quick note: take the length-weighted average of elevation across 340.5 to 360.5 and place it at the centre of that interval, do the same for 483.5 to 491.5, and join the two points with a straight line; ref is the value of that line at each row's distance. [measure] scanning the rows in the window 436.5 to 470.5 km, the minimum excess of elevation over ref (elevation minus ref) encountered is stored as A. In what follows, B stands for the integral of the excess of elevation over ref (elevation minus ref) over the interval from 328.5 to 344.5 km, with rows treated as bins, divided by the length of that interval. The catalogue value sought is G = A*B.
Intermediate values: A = 2.8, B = -4.3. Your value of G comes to -12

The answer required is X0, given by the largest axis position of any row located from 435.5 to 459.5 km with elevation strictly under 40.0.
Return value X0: 448.0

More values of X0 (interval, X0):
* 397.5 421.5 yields 413.0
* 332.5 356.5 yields 340.0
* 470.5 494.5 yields 494.0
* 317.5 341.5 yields 340.0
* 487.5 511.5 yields 511.0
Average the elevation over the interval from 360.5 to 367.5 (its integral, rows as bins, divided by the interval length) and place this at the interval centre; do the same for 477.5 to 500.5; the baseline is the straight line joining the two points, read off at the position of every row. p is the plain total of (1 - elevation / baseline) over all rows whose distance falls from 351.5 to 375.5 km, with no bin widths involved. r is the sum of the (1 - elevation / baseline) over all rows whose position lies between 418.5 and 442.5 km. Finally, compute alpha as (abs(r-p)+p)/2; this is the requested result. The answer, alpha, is 3.4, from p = 0.9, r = -5.0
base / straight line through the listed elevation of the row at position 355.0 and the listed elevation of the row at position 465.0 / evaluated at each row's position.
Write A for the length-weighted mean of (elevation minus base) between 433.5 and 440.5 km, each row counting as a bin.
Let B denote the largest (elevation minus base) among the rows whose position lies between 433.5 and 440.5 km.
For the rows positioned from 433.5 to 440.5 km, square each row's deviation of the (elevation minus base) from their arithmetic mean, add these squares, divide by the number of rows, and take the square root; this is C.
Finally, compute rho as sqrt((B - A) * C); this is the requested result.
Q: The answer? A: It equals 2.9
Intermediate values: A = -3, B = 0.5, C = 2.5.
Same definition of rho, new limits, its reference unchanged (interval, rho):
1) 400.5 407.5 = 1.6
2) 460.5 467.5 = 1.0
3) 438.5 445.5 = 2.2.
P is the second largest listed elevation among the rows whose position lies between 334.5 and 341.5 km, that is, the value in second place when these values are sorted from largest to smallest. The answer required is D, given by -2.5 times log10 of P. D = -4.04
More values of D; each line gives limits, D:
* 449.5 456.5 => -4.09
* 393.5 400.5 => -4.07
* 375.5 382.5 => -3.76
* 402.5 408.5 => -4.07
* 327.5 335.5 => -4.01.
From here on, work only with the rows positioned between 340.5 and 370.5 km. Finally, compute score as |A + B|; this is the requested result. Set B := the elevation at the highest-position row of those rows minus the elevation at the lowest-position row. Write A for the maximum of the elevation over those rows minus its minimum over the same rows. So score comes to 3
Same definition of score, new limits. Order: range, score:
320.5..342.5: 16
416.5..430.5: 9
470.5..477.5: 4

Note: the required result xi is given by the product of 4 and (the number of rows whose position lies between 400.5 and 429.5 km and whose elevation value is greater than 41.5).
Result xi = 72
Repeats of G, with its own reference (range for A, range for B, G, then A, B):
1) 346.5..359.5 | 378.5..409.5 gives 5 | -2.5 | -1.9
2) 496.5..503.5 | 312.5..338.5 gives -25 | 4.1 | -6.2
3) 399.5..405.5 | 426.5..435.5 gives 32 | 2.9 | 11.4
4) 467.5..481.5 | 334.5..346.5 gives -1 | 0.2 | -2.8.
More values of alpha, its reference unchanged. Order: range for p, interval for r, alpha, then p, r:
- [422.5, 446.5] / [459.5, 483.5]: -2.1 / -4.9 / -5.5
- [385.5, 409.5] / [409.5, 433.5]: 3.1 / 0.4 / -5.3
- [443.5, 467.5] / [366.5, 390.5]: 2.4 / -7.6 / 4.8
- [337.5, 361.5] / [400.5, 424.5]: 2.5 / 0.8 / -3.4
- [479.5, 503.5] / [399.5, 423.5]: 1.3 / -0.4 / -3.3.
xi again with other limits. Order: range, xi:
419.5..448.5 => 52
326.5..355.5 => 52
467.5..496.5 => 4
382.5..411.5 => 32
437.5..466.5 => 60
